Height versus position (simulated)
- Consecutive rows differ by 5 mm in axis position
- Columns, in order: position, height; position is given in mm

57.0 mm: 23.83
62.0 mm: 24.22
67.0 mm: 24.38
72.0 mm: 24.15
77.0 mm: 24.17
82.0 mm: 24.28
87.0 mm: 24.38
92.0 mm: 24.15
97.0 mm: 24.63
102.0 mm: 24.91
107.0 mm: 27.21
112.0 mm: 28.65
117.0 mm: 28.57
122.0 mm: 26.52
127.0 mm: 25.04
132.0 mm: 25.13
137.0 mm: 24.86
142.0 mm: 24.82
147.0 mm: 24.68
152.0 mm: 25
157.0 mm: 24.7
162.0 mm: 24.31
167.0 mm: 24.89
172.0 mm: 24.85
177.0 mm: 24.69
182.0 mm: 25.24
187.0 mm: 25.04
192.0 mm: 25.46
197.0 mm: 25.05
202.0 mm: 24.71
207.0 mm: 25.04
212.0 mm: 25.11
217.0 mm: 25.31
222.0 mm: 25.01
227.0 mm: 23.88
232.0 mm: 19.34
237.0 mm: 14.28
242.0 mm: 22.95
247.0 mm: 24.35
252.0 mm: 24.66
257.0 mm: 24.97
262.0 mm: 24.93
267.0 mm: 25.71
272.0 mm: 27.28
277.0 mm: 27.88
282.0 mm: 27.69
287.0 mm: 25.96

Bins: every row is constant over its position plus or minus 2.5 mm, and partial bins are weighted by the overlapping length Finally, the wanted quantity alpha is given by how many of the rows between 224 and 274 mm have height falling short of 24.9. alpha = 6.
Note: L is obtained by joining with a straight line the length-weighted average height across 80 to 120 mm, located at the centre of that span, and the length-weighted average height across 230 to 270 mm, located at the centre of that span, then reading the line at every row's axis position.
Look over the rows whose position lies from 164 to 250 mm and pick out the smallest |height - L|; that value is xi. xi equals 0.0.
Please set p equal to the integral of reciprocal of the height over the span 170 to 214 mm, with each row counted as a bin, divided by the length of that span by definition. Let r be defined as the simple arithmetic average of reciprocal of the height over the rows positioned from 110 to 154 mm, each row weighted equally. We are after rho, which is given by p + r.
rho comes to 0.079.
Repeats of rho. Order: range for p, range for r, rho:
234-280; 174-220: 0.083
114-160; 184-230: 0.079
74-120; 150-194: 0.079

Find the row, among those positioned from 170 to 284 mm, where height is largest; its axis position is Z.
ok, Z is 277.0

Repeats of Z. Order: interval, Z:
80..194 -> 112.0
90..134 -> 112.0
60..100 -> 97.0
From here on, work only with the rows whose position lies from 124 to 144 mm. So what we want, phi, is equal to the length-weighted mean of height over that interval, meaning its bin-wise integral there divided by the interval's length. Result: 25.0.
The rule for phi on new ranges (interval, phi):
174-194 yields 25.1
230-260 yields 21.9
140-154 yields 24.8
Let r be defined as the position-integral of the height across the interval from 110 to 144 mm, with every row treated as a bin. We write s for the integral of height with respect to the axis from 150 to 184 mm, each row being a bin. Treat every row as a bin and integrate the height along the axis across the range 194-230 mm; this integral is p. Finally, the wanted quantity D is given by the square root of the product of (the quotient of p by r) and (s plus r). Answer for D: 41.7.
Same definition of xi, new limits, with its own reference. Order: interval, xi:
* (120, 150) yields 0.1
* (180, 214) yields 1.0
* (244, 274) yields 1.5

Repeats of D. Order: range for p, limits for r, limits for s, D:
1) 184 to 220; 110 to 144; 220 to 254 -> 40.8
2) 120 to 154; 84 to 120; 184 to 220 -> 41.0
